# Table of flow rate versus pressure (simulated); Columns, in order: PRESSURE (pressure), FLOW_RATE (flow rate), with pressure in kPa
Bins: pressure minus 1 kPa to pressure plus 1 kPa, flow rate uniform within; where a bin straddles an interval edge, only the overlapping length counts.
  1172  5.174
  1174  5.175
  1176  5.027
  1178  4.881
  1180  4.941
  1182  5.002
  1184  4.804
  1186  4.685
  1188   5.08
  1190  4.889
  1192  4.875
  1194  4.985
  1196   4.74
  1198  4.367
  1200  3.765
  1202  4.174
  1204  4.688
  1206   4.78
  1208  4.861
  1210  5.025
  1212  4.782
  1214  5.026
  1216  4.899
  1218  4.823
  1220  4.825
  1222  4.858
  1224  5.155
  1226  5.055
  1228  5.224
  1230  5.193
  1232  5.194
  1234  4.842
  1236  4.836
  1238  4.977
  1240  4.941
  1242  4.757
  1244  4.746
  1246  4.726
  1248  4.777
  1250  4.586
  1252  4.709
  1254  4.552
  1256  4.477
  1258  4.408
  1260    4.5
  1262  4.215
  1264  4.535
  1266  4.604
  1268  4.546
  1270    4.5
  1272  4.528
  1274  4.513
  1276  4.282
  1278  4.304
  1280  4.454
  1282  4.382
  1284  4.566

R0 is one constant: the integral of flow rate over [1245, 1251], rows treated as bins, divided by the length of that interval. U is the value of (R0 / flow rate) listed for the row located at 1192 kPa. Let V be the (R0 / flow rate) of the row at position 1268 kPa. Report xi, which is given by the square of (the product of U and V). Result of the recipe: 0.99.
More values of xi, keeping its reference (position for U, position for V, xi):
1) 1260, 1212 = 1.05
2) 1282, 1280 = 1.28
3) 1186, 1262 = 1.25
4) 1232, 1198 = 0.95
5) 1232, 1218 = 0.78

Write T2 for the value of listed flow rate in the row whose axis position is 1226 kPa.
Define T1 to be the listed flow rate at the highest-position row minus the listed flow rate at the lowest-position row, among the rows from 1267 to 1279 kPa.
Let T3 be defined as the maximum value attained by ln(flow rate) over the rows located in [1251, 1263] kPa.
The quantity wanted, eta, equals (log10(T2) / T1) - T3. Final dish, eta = -4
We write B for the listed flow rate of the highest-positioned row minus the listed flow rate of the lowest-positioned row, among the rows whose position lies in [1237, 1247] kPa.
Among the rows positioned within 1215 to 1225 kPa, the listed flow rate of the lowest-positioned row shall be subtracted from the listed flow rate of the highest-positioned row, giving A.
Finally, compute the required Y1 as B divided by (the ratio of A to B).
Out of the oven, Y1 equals 0.25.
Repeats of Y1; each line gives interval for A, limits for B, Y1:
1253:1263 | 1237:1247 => -0.19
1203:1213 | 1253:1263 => 1.21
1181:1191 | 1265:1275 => -0.07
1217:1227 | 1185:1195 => 0.39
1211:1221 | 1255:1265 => 0.08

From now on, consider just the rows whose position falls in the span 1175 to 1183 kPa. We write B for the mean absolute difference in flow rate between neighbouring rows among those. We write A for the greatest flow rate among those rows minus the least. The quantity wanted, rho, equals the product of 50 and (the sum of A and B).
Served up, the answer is 12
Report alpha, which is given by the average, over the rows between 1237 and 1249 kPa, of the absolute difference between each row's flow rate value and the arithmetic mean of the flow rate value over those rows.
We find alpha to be 0.09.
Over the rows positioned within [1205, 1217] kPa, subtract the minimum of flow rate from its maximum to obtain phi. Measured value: 0.25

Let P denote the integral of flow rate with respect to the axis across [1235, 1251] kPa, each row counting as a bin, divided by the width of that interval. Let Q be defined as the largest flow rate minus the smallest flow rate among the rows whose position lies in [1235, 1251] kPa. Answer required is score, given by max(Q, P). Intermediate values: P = 4.79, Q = 0.39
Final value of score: 4.8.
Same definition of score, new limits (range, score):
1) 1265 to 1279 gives 4.5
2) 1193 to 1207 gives 4.5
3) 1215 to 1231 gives 5.0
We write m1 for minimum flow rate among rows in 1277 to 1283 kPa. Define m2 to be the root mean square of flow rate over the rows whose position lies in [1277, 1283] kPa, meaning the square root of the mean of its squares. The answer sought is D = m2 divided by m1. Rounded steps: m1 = 4.304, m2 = 4.38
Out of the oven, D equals 1.02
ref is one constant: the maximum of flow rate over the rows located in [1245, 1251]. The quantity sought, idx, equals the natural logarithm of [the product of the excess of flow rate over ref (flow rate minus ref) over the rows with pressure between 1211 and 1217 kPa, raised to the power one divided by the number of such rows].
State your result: -2.9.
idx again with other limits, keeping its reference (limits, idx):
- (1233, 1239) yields -2.4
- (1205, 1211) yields -3.2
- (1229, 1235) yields -1.5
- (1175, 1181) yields -1.8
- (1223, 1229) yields -1.0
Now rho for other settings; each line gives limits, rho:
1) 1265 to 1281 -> 20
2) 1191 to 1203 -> 78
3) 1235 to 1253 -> 24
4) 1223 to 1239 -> 25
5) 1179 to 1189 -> 29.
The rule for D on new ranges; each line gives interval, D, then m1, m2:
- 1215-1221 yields 1.01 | 4.823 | 4.85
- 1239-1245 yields 1.01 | 4.746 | 4.82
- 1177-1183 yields 1.01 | 4.881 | 4.94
